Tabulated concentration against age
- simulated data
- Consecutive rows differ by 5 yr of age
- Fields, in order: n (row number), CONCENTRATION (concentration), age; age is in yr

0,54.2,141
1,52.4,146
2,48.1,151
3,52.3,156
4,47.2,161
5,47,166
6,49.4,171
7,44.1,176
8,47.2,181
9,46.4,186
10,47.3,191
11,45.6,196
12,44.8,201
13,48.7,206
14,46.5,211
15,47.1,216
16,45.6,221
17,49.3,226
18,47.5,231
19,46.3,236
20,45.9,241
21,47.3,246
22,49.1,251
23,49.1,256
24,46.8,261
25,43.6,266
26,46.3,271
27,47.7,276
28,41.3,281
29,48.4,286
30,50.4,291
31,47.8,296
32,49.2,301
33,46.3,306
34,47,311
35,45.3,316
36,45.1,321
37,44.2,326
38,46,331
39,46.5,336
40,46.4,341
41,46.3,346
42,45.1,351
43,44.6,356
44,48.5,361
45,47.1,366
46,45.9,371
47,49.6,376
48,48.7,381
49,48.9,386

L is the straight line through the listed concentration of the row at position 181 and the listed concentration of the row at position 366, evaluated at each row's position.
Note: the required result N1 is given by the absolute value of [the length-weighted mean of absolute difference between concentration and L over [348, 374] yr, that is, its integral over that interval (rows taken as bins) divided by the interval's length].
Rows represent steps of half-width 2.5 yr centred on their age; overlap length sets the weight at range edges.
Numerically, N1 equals 1.43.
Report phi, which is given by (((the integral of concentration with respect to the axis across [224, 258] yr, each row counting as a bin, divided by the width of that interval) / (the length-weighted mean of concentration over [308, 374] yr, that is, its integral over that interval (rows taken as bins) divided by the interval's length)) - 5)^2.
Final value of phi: 15.7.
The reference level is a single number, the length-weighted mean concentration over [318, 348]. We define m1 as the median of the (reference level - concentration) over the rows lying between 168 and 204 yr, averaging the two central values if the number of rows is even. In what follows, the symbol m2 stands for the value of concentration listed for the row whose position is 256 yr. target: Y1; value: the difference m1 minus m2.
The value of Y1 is -50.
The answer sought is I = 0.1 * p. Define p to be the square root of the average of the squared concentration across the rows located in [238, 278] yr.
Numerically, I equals 4.70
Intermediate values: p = 47.0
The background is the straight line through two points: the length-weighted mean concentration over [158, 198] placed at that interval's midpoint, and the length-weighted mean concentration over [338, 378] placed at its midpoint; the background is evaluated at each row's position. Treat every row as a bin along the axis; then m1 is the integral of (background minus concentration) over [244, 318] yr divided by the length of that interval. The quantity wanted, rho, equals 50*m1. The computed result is -16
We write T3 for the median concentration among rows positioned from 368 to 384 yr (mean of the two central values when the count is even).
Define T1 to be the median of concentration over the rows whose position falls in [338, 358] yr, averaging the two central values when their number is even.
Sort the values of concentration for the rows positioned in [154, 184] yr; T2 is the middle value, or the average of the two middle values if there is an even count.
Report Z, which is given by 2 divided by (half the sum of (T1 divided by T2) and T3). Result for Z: 0.0805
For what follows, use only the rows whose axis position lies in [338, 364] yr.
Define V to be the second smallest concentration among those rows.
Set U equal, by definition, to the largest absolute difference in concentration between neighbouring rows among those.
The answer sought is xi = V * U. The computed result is 176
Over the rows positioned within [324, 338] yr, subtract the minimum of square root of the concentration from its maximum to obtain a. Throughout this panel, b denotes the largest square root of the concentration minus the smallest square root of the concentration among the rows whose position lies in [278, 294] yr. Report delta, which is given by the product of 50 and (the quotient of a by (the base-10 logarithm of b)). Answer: -50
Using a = 0.17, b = 0.67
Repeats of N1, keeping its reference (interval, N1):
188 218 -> 1.07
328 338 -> 0.98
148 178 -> 1.95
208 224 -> 0.85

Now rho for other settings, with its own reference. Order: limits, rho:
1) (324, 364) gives 34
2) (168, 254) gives -7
